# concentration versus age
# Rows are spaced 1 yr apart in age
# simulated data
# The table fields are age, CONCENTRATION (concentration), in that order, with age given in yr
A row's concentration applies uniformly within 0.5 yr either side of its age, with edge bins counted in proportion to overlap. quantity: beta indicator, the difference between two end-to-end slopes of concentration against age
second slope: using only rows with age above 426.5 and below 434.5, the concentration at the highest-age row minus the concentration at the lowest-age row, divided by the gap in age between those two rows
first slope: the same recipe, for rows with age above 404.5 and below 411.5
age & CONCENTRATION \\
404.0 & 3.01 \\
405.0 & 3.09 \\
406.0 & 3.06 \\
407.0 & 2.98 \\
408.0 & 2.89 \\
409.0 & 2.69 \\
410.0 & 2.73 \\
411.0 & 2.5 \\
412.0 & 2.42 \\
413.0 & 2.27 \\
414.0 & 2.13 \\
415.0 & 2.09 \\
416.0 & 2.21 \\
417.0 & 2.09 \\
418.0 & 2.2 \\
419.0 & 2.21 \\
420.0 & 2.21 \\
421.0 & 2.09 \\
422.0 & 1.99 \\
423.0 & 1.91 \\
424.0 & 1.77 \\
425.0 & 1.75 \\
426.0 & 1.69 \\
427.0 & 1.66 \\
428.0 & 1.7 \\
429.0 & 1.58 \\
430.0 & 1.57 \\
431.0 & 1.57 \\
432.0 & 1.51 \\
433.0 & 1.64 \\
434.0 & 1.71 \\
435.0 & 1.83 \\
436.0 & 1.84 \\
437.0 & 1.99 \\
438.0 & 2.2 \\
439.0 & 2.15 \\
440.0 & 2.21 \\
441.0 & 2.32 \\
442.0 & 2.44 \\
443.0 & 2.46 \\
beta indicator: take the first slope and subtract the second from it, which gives -0.11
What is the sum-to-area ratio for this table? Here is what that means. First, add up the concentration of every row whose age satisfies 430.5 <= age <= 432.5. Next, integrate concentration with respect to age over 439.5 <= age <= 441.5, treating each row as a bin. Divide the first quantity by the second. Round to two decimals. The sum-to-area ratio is 0.68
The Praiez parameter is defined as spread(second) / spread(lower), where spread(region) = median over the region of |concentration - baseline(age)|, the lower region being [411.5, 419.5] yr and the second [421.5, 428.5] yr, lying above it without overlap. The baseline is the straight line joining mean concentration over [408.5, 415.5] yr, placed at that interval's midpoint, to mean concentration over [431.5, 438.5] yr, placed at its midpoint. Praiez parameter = 3.2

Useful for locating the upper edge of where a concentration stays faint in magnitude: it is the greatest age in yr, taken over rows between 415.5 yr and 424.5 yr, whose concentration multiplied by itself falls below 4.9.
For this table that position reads 424.0 yr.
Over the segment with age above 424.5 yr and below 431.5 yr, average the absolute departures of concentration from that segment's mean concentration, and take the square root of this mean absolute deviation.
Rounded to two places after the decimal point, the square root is 0.25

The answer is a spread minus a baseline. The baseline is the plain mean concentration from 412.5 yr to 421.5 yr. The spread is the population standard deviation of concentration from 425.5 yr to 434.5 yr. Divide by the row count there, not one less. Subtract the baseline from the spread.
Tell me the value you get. -2.1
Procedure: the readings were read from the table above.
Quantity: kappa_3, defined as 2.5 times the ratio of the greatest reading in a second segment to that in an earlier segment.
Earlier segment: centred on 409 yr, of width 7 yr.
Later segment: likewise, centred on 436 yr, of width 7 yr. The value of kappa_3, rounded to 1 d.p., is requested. 1.8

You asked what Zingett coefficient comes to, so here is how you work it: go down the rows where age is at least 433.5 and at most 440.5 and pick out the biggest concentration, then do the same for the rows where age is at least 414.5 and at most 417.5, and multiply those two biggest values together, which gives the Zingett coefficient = 4.88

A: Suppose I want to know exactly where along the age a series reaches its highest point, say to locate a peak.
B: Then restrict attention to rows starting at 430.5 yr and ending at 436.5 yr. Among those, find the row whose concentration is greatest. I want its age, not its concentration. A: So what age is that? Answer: 436.0 yr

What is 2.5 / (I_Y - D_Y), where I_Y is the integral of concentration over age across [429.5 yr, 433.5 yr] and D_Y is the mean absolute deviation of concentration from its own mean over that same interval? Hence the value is 0.400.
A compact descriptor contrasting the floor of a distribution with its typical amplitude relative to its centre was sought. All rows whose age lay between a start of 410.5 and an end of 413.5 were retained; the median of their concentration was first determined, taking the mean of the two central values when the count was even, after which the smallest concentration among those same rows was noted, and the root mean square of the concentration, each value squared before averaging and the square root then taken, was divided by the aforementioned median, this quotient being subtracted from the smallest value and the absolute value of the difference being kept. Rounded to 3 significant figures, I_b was 1.28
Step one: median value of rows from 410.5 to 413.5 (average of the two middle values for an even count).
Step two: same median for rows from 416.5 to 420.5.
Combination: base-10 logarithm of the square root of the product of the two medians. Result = 0.36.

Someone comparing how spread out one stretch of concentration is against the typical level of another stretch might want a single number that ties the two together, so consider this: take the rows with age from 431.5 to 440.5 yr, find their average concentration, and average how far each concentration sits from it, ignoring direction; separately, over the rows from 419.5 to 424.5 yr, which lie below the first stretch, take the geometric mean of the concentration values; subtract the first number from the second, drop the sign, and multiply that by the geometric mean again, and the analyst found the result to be 4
